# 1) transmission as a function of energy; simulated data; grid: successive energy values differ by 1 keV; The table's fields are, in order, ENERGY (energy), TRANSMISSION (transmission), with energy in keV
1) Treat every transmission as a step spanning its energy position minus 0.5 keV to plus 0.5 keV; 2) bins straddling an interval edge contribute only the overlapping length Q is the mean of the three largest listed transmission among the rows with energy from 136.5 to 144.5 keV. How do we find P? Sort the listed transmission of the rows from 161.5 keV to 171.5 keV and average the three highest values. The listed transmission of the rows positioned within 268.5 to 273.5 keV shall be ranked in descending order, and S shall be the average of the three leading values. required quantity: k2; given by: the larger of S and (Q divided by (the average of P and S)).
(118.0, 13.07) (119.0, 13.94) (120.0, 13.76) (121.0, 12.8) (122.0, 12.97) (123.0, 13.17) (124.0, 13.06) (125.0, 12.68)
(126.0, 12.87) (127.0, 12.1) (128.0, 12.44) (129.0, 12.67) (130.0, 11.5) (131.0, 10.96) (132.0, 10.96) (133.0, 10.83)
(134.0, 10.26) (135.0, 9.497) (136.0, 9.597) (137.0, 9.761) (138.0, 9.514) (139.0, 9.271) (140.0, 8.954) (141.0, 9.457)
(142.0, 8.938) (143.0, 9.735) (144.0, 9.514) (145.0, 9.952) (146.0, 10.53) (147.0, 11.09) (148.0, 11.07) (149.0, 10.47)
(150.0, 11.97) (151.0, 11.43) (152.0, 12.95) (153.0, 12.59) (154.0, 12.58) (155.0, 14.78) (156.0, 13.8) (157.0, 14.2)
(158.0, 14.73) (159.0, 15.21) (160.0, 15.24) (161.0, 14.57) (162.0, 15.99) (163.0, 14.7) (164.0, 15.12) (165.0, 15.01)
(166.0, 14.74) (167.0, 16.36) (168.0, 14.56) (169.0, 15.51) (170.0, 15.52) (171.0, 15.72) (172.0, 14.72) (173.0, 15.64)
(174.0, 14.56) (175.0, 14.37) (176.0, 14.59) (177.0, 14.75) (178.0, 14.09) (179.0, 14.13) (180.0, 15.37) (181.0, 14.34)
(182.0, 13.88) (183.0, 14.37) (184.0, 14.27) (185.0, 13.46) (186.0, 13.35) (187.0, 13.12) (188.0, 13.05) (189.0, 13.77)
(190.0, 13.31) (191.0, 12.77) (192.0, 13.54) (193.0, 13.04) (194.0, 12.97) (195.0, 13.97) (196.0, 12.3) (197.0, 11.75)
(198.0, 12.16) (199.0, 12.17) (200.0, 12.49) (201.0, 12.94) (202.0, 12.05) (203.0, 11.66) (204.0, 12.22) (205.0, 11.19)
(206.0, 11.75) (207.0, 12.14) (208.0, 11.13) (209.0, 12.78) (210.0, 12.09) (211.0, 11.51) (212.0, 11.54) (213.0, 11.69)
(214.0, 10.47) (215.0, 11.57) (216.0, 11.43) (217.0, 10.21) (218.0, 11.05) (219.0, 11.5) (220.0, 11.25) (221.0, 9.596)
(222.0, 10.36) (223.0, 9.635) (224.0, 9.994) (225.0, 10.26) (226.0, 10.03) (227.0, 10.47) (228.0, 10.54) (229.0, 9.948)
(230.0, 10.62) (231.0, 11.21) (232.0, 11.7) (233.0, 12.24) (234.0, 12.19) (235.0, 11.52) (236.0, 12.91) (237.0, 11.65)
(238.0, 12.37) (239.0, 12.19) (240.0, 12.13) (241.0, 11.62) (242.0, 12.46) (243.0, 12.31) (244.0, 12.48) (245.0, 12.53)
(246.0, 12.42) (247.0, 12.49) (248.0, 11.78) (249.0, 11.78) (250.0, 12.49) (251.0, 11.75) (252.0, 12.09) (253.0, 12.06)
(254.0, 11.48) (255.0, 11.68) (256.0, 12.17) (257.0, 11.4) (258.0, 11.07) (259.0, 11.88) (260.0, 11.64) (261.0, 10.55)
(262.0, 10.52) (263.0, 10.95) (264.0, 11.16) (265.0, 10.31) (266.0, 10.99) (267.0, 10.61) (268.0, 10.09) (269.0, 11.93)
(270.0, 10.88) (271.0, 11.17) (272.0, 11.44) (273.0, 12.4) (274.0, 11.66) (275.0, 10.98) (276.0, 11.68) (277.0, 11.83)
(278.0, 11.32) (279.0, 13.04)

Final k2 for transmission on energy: 11.9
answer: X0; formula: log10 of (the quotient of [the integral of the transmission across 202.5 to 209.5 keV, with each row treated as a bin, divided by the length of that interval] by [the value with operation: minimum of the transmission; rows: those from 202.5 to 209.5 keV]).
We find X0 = 0.027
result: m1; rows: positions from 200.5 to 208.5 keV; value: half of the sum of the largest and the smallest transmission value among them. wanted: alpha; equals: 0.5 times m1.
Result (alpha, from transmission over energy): 6.02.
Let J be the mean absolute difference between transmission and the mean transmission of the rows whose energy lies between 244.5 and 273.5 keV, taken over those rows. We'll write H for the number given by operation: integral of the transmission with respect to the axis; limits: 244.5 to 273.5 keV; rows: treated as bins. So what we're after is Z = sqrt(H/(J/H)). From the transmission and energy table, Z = 436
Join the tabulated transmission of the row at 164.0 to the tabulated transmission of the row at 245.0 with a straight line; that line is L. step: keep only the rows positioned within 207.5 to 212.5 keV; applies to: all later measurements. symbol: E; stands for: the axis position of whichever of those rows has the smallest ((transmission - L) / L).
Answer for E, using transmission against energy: 208.0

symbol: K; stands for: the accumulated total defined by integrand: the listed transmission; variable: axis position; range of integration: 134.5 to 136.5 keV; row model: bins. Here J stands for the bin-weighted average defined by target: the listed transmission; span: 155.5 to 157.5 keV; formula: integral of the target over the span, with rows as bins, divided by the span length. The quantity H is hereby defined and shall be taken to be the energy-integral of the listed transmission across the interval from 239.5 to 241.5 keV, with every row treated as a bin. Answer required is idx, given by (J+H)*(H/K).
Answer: 47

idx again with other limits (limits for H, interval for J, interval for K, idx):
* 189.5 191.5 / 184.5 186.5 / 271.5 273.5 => 43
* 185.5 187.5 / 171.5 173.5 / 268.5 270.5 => 48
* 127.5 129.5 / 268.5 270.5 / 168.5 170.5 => 30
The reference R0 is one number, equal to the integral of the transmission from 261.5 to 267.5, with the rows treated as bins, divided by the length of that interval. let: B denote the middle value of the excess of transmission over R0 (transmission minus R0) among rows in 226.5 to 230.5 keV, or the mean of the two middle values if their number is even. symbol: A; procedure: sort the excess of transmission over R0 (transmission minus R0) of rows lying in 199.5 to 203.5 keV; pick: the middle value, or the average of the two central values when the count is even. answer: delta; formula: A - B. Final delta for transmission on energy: 1.8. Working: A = 1.5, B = -0.3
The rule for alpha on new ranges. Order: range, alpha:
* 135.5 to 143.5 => 4.67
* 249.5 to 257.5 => 5.97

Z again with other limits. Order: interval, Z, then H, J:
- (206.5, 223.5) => 231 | 190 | 0.68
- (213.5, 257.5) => 586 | 504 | 0.74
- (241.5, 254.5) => 282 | 158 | 0.31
